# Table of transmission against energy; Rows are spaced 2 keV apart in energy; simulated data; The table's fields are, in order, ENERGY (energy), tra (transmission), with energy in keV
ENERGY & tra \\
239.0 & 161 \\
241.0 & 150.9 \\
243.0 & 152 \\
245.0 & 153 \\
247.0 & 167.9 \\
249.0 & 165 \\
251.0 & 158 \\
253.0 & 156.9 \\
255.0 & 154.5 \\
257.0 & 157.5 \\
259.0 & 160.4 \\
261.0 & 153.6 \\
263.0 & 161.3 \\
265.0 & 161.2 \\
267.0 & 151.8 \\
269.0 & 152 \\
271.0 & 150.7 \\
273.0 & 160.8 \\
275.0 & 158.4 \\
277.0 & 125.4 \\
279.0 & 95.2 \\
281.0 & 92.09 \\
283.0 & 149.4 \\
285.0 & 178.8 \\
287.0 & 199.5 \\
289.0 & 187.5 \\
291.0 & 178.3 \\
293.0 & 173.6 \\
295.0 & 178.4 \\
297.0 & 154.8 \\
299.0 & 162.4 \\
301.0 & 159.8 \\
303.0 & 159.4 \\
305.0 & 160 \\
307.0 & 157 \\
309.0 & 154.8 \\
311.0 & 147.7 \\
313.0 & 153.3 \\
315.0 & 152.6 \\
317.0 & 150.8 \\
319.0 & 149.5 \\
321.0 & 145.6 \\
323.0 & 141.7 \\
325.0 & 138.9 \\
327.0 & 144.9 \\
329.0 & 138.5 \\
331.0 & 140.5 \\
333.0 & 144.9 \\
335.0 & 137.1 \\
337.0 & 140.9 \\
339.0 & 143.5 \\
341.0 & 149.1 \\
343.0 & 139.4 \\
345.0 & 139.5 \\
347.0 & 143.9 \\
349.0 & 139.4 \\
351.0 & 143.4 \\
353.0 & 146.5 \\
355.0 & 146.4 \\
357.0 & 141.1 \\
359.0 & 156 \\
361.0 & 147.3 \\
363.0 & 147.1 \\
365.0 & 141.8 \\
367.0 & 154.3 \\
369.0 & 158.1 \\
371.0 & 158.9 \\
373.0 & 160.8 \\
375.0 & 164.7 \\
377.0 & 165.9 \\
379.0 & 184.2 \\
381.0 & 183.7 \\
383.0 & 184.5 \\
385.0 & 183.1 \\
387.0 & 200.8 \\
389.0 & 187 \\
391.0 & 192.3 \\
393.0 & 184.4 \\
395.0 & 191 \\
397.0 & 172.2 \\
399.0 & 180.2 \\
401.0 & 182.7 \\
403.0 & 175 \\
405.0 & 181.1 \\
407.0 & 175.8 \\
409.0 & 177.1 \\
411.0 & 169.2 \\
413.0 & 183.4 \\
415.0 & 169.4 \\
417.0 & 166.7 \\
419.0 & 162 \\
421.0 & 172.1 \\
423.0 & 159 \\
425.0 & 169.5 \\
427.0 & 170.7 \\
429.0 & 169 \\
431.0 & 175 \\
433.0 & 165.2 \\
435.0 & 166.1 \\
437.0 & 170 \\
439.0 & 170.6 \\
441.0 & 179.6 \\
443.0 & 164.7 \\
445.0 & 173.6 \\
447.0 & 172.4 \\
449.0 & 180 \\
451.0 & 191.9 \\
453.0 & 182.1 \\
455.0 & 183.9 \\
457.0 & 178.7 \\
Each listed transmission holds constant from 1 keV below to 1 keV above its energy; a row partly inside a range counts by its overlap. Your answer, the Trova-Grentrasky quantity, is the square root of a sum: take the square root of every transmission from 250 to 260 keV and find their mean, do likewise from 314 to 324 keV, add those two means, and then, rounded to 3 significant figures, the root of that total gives 4.97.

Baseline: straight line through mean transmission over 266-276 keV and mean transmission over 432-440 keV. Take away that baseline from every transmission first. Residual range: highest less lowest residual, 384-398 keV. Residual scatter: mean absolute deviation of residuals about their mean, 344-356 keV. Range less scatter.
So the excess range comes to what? 27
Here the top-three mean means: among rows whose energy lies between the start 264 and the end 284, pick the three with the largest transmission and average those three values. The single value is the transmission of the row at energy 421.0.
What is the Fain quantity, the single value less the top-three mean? 12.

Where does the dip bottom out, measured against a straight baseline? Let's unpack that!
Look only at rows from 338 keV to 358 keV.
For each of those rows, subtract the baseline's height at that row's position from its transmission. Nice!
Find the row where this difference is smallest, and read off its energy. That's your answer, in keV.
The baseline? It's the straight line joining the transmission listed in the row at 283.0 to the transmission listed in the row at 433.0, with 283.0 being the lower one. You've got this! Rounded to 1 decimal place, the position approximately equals 349.0 keV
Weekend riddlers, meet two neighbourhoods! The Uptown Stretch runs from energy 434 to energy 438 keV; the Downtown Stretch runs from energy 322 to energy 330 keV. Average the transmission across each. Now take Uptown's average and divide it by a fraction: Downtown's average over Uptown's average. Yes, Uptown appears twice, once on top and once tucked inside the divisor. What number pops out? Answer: 200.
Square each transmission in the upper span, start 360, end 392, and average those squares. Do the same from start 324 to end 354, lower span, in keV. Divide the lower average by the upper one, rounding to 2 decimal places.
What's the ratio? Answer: 0.69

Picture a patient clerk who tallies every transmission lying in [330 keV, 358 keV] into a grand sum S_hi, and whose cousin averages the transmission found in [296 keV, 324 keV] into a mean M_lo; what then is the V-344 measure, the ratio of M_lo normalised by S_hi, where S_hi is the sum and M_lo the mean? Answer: 0.077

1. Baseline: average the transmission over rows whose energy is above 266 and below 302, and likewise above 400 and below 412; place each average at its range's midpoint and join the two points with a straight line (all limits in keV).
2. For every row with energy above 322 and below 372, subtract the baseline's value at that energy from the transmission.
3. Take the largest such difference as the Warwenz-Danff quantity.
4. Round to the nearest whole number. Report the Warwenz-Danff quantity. -12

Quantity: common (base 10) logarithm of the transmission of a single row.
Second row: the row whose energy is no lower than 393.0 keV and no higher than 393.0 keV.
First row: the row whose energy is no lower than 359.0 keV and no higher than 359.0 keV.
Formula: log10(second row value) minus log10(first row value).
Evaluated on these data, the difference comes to 0.073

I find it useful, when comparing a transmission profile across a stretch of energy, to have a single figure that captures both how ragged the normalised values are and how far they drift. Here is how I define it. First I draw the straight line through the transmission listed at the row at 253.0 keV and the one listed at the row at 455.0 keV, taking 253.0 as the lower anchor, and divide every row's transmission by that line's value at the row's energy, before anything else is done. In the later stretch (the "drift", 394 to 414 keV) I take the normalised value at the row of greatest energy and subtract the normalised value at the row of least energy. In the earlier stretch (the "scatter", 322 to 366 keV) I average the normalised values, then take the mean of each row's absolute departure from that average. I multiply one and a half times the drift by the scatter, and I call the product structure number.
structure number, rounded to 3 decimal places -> -0.002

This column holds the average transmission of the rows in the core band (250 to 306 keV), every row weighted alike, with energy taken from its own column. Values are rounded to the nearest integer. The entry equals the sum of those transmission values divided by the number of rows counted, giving 157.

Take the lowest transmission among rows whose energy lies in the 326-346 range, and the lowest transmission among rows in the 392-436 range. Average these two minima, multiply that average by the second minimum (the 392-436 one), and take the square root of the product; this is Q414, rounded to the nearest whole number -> 153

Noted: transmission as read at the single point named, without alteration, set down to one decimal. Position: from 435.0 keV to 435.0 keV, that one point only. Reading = 166.1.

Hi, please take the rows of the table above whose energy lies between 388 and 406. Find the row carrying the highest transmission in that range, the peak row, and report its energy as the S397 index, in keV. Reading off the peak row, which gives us 391.0 keV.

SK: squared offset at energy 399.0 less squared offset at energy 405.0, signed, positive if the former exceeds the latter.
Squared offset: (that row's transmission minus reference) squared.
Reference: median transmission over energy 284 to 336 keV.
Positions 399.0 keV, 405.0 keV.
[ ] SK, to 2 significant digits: -48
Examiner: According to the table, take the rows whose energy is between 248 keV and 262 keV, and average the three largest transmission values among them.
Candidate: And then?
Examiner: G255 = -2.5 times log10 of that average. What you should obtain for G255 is -5.52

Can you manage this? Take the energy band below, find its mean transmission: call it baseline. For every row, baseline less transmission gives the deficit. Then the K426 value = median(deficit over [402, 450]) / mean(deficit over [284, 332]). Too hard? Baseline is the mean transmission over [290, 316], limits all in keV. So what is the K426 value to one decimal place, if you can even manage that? -4.3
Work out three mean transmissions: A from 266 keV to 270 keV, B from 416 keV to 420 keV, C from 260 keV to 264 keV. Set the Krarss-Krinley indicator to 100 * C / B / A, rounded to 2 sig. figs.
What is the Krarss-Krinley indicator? 0.63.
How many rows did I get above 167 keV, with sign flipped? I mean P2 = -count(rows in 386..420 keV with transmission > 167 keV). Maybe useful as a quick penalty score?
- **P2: -15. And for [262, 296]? -6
